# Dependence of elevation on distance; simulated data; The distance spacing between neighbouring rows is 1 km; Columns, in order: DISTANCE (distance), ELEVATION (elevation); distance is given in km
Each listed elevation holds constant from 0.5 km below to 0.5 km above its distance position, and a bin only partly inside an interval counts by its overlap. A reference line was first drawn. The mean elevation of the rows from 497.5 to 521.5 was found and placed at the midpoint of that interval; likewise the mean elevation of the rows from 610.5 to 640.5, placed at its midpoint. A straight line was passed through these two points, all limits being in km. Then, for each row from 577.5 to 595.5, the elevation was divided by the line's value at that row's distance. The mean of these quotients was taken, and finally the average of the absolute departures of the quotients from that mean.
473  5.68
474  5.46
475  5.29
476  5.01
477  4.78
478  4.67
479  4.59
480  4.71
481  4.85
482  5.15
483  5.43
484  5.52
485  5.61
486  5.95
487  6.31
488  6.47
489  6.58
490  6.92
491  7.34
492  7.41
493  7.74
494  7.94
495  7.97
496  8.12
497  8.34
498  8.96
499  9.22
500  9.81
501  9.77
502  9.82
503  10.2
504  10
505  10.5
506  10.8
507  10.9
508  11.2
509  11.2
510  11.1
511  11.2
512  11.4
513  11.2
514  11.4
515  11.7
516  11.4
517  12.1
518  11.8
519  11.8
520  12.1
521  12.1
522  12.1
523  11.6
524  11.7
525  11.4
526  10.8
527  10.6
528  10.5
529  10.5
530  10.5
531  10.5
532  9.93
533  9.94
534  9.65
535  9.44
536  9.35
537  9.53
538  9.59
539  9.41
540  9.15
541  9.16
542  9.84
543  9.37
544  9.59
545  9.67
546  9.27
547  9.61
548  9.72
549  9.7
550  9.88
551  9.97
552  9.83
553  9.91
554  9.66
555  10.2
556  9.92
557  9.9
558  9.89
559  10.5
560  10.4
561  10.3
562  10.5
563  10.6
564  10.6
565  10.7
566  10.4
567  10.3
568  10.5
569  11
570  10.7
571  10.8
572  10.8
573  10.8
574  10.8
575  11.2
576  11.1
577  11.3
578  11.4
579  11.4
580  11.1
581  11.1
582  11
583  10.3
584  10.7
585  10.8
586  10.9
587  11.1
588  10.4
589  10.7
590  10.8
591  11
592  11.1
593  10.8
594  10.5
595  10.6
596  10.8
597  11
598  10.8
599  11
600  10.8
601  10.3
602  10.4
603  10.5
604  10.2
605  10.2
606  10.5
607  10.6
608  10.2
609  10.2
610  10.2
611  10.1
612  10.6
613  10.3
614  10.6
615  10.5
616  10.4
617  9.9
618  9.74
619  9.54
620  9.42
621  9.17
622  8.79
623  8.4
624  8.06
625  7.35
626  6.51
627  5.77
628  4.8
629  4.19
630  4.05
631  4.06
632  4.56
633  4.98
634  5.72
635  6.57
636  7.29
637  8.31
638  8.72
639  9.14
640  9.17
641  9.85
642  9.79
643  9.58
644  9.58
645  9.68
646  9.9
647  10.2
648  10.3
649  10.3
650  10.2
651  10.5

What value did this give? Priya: 0.021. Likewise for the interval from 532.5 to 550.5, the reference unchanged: 0.024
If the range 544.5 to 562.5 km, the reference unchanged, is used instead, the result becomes 0.036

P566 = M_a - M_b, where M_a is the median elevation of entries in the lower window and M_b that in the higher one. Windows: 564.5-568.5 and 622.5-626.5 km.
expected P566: 2.7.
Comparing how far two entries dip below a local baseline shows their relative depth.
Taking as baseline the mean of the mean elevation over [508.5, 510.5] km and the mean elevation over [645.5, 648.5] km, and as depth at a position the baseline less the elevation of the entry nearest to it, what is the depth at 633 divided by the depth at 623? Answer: 2.53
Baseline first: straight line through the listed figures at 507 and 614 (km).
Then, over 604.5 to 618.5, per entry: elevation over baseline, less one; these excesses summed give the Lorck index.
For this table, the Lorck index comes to -0.4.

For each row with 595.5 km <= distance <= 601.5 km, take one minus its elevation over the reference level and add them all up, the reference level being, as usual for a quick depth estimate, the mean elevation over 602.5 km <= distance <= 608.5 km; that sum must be -0.24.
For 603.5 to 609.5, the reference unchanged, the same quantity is 0.03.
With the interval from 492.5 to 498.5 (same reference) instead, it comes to 1.27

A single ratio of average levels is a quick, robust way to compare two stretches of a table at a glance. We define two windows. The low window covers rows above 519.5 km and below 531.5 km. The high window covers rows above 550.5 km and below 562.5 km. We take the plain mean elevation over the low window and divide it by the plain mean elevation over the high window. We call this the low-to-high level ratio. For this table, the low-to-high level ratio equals 1.11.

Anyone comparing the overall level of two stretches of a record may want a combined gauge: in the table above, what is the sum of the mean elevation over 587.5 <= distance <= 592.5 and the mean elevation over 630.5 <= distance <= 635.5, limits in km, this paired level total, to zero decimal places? 16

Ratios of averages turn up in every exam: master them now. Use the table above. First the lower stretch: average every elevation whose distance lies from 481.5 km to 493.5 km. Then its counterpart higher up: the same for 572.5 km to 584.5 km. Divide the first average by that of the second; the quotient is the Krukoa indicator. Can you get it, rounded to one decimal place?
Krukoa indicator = 0.6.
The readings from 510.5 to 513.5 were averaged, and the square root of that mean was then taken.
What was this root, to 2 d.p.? 3.36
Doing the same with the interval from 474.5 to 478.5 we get 2.22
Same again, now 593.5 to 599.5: 3.28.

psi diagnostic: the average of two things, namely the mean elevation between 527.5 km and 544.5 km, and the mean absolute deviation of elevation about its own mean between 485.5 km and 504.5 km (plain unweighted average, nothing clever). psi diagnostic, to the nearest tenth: 5.5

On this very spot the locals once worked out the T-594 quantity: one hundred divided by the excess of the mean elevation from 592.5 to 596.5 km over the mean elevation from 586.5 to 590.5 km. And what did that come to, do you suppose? -1333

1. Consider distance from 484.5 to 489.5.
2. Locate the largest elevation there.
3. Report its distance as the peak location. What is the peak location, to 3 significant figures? 489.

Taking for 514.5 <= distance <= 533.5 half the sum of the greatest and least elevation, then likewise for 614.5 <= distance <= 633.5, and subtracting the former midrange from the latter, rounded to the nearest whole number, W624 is -4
